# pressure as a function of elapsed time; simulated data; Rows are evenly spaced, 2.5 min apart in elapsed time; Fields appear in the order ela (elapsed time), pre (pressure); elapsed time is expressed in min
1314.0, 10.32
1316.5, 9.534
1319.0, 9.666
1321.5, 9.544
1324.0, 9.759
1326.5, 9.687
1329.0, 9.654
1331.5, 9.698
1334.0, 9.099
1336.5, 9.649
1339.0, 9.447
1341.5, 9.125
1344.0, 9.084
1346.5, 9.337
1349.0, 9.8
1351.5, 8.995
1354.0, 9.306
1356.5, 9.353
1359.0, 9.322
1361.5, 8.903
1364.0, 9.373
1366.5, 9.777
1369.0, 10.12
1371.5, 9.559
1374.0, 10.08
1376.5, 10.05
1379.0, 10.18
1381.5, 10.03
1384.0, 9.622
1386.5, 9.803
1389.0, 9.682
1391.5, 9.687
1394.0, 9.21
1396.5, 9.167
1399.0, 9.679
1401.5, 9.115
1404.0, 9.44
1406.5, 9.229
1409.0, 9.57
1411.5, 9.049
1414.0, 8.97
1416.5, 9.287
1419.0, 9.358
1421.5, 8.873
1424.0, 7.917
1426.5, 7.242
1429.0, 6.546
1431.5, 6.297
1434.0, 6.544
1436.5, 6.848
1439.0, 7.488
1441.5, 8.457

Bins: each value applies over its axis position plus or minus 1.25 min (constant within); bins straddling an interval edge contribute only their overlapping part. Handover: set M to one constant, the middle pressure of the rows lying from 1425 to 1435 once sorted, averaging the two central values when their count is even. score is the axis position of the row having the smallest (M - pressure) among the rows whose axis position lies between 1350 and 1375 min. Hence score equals 1369.0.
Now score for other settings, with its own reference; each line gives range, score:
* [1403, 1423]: 1409.0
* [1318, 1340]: 1324.0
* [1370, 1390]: 1379.0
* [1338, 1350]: 1349.0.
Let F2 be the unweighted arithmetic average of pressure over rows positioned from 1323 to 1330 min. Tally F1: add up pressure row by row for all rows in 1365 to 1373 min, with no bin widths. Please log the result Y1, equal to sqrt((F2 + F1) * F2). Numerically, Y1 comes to 19.5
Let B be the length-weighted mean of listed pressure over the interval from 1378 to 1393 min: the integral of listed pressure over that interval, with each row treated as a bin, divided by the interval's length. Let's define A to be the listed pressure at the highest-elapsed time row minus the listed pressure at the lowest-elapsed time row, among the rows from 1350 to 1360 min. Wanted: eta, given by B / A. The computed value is 30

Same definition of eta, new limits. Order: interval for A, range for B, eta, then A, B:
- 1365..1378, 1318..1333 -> 35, 0.27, 9.66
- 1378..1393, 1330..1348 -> -19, -0.49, 9.36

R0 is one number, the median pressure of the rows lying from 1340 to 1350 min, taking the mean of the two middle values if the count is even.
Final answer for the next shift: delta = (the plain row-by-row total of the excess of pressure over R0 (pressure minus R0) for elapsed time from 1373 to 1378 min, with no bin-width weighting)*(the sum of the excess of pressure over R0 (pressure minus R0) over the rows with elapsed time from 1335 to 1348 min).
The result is 0.8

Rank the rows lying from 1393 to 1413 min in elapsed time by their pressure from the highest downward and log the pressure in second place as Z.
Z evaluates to 9.57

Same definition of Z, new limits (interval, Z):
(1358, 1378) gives 10.08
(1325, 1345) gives 9.687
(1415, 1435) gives 9.287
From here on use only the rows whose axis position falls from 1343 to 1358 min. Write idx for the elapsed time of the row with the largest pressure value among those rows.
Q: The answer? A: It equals 1349.0 min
